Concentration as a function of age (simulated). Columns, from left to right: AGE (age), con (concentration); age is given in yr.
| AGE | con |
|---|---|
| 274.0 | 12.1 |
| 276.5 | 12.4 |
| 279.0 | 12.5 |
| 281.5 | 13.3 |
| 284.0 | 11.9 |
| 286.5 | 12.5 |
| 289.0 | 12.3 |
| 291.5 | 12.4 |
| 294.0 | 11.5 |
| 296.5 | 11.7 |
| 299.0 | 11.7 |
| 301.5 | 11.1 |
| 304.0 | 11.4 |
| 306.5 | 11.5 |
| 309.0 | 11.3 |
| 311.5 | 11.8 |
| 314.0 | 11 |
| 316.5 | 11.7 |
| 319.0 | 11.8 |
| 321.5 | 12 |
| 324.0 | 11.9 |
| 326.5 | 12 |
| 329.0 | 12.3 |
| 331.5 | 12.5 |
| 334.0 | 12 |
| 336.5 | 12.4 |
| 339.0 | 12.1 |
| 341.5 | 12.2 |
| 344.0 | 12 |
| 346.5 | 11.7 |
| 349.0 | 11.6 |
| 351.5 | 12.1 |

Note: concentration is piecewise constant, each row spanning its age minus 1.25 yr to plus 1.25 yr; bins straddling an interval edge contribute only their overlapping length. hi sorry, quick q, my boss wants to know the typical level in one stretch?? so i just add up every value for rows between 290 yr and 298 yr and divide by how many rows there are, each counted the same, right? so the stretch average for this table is 11.9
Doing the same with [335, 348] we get 12.1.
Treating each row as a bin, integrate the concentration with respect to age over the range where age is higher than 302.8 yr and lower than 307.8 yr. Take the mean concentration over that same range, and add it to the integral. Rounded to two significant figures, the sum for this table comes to 69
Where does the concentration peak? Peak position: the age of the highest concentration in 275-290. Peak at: 281.5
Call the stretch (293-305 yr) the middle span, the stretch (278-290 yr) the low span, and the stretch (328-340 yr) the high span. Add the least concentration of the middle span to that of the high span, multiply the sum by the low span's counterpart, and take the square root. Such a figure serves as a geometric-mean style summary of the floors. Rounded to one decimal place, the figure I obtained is 16.6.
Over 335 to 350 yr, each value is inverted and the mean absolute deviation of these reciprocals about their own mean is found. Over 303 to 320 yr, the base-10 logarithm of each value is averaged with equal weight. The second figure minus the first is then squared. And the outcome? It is 1.121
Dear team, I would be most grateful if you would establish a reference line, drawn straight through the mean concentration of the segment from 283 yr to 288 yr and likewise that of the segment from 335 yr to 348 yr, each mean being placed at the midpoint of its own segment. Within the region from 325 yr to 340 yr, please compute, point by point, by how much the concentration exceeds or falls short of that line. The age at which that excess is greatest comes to 331.5 yr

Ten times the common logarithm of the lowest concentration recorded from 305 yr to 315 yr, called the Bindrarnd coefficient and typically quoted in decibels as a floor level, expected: 10.4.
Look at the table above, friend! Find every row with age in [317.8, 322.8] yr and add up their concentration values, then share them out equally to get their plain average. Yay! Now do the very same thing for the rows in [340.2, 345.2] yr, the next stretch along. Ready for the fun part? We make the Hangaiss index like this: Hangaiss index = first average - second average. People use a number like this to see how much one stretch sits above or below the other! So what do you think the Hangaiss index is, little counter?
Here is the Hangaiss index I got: -0.20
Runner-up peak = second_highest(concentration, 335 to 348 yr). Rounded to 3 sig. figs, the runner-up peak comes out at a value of 12.2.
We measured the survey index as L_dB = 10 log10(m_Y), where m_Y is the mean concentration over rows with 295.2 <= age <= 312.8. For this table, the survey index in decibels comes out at 10.6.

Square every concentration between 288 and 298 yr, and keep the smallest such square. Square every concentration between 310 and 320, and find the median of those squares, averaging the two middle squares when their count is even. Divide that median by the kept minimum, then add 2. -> 3.04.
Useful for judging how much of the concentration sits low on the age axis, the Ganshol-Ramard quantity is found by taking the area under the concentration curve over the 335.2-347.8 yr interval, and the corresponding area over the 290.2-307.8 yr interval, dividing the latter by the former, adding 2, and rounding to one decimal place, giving 3.3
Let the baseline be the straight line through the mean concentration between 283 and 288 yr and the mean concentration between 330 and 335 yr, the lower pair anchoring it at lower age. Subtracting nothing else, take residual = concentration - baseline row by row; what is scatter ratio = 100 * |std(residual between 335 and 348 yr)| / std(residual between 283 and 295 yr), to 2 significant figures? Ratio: 63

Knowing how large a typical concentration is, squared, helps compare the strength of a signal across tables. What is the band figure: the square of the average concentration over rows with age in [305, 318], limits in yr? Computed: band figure 131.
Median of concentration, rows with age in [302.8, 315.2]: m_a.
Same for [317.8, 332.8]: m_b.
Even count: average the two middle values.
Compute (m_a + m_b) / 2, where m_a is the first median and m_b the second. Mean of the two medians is 11.70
